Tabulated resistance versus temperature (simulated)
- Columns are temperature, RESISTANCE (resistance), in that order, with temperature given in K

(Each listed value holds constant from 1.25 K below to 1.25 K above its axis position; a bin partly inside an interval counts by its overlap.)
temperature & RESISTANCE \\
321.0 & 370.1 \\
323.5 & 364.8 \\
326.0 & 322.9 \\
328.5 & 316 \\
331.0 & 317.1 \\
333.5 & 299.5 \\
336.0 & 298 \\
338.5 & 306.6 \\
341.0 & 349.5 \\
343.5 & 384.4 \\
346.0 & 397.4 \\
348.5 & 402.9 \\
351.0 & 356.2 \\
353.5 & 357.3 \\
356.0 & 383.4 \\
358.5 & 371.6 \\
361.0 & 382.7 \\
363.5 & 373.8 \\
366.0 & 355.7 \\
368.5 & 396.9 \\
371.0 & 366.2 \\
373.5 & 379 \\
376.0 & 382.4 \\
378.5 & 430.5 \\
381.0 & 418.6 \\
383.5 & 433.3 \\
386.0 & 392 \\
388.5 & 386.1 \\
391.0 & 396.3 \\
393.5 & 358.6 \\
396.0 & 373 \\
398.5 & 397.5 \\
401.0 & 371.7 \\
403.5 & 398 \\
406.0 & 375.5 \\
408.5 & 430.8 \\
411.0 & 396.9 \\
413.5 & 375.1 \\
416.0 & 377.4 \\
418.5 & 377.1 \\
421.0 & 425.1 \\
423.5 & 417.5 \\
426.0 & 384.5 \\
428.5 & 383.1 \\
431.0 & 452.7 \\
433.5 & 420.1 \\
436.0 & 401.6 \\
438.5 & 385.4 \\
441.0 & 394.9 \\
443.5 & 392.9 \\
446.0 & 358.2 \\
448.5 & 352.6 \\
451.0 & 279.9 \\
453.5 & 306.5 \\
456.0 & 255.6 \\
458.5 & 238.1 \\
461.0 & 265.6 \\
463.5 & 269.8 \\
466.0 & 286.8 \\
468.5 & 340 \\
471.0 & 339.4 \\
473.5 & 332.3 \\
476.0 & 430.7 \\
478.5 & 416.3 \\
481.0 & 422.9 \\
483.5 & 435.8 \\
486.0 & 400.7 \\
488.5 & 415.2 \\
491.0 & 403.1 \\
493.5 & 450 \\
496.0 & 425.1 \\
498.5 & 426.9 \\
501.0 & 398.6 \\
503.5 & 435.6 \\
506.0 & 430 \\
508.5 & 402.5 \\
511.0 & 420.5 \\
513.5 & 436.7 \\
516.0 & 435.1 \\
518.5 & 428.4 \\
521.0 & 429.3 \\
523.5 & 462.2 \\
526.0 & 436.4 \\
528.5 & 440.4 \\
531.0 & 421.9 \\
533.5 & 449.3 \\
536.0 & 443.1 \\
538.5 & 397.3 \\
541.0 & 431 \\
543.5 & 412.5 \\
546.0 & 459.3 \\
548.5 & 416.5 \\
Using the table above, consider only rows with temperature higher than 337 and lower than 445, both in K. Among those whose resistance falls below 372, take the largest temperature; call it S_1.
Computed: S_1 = 401.0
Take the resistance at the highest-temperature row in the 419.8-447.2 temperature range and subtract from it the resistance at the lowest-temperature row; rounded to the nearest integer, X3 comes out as -67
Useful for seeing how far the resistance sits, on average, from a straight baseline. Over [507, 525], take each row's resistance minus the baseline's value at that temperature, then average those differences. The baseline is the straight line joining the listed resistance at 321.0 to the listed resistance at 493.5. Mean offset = -30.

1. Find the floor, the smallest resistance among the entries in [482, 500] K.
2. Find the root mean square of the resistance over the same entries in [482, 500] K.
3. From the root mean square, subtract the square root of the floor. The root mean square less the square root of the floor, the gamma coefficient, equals 403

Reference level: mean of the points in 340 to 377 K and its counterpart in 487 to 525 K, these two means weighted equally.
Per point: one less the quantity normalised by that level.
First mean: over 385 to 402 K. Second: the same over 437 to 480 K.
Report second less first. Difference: 0.12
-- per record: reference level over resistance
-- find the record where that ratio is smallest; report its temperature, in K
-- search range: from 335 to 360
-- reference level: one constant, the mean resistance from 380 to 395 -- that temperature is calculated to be 348.5 K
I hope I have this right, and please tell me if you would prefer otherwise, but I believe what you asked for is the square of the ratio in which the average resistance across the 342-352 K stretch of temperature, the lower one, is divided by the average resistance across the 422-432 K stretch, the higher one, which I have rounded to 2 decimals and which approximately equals 0.89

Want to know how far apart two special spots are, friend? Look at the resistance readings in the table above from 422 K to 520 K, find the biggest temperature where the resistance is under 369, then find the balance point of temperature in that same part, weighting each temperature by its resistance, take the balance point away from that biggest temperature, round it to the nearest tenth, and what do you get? 1.0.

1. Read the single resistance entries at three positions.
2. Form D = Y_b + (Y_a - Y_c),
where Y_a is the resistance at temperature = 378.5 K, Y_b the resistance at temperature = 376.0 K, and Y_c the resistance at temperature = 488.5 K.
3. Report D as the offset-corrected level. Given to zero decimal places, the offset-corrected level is 398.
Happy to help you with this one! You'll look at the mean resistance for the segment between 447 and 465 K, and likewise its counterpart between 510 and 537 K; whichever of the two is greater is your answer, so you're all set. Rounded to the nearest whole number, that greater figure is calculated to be 437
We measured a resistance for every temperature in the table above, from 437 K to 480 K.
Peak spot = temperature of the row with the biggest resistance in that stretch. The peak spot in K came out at 476.0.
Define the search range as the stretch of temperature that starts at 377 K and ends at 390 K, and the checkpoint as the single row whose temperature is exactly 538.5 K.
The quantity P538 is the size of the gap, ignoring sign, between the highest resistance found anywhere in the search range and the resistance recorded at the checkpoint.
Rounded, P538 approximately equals 36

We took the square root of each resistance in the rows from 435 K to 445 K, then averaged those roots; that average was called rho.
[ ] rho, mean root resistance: 19.8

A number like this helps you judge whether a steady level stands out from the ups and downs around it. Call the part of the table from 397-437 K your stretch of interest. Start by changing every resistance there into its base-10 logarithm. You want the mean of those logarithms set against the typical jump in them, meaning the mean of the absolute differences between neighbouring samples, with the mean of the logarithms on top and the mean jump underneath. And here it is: 91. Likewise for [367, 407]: 106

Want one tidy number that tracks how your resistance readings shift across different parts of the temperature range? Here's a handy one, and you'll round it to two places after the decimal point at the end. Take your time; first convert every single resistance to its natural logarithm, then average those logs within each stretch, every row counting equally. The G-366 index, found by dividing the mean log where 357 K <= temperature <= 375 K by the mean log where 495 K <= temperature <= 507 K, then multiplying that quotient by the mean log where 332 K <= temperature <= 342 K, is 5.63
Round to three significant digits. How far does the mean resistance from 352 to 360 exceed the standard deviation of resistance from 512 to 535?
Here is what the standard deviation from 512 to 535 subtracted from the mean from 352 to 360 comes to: 359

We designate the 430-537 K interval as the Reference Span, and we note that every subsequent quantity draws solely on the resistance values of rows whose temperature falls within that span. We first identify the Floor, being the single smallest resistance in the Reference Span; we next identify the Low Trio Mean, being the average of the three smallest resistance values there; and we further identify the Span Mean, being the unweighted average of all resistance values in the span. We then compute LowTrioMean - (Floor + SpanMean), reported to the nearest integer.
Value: -375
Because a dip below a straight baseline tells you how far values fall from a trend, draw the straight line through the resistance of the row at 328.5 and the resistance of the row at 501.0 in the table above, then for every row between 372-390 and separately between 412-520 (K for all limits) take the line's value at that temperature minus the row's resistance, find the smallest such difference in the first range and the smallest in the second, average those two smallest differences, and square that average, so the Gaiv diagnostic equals 7973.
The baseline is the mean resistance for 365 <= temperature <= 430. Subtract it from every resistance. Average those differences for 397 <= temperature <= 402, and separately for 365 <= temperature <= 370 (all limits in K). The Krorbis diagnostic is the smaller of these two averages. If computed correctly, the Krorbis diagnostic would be -15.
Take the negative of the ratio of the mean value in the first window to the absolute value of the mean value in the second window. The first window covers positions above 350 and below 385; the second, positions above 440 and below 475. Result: -1.22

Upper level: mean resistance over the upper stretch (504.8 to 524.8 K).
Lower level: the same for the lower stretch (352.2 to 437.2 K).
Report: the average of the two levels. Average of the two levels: 411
